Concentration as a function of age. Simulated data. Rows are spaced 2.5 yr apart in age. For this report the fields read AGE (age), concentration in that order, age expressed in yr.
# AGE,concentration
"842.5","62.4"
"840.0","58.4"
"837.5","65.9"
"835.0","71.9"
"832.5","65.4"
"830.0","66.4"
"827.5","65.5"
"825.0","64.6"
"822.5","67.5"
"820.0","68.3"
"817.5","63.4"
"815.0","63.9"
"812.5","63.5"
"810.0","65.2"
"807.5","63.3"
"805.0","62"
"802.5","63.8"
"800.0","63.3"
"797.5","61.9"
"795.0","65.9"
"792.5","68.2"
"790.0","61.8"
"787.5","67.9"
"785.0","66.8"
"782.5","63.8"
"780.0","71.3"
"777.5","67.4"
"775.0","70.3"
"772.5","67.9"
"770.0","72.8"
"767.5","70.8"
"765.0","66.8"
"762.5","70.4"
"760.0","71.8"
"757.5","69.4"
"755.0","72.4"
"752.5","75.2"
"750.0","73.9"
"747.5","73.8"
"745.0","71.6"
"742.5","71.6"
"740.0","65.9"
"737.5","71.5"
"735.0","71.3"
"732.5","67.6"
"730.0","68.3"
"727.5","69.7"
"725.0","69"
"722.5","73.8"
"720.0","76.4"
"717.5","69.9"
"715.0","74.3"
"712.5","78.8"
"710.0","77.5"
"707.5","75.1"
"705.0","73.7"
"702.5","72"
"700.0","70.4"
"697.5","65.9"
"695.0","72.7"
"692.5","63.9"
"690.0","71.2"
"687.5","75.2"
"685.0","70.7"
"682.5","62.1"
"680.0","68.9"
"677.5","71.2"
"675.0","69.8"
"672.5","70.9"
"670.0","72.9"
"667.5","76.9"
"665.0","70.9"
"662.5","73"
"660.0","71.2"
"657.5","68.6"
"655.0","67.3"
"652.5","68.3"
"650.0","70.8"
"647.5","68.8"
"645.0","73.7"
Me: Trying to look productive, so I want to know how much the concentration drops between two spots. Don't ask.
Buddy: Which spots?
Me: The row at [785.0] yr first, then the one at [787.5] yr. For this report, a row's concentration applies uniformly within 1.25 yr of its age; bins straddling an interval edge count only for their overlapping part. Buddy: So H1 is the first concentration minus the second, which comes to -1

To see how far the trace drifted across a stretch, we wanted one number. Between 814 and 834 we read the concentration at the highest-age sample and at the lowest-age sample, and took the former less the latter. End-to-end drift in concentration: 1.5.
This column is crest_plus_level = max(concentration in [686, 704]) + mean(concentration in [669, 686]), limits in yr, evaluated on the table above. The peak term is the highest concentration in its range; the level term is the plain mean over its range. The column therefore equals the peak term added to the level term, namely 145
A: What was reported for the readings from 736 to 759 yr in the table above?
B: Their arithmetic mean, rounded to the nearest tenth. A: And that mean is 71.7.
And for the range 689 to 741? 71.4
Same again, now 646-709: 70.5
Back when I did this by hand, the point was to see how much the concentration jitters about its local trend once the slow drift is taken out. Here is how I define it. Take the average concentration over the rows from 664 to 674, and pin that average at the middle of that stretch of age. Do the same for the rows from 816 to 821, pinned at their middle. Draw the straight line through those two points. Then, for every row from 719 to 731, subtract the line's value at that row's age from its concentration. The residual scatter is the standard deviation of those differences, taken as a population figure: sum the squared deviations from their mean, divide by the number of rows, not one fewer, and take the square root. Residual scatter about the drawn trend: 3.0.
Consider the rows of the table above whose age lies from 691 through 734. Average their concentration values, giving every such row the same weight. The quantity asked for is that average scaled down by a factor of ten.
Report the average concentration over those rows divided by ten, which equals 7.2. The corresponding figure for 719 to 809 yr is 6.9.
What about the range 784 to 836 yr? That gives 6.5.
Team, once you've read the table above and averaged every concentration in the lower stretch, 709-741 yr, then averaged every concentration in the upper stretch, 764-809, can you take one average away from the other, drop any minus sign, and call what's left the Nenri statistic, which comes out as 5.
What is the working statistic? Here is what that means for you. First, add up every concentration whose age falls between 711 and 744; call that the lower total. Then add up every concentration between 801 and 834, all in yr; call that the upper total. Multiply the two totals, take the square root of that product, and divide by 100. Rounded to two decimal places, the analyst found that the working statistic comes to 8.84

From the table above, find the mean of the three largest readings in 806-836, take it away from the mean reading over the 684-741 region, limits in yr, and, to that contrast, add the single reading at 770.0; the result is 75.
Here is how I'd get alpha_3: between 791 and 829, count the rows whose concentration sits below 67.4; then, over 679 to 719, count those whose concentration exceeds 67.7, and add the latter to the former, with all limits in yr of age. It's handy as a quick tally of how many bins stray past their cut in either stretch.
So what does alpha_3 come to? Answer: 25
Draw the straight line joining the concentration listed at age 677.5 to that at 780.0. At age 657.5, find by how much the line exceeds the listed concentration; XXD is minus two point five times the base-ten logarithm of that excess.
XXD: -1.0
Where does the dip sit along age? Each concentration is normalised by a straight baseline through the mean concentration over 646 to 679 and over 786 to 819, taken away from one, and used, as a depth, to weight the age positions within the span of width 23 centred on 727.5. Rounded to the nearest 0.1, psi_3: 726.2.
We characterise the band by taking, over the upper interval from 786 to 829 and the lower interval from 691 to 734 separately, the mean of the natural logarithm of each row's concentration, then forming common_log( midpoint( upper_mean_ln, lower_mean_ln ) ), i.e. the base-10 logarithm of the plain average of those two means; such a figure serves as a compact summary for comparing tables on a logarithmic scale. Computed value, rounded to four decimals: 0.6253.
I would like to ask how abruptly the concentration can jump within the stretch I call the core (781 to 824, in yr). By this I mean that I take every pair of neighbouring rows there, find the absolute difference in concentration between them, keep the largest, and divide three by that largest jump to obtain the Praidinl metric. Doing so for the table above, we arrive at 0.47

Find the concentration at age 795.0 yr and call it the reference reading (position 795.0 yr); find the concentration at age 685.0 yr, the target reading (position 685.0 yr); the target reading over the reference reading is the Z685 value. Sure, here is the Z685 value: 1.07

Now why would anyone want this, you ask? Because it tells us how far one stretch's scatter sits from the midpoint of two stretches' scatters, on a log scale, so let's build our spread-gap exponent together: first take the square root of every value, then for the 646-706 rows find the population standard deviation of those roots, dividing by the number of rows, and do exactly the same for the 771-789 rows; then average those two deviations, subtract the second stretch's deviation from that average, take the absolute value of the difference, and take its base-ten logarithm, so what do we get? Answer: -1.5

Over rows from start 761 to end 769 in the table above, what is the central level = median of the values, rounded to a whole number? 70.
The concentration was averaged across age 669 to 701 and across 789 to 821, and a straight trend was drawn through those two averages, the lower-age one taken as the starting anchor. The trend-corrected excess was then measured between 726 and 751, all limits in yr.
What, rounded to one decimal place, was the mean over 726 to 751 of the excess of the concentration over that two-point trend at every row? 3.3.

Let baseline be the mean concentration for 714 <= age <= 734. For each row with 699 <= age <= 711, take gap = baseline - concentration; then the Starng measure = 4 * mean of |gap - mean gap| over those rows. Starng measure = 8.2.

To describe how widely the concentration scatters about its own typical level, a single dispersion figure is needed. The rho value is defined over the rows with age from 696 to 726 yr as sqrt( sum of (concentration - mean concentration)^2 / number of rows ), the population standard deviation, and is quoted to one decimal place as 3.6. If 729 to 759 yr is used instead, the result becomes 2.7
